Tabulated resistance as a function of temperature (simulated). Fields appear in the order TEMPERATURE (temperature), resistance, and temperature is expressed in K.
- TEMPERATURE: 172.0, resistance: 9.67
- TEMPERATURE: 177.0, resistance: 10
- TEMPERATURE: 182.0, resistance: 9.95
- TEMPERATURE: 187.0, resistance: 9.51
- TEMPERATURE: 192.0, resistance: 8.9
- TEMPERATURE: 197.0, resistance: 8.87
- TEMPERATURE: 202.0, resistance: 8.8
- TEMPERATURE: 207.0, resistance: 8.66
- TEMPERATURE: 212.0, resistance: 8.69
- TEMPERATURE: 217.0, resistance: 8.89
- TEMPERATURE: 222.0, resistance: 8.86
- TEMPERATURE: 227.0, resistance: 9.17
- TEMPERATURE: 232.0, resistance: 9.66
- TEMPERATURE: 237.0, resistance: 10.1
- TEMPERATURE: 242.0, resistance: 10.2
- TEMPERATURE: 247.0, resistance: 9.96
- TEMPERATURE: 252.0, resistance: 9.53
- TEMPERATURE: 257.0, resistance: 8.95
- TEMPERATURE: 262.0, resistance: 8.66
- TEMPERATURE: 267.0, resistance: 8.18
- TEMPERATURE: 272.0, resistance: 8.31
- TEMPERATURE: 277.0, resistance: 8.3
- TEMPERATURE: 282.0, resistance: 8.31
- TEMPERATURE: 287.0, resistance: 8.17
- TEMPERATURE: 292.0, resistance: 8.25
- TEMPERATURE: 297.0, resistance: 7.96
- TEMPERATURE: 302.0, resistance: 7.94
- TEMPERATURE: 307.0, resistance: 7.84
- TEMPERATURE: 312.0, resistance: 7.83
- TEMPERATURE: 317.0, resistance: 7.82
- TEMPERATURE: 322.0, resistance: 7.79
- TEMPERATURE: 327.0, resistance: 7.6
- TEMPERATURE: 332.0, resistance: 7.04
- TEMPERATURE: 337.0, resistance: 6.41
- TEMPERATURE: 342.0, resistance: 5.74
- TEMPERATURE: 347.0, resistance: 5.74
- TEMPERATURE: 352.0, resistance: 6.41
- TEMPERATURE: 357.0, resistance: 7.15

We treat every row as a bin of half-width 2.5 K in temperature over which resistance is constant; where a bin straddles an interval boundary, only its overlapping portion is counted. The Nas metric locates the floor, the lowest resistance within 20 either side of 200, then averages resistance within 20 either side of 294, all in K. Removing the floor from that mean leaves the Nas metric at -0.6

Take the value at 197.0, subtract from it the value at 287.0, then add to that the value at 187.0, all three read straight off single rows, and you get 10.2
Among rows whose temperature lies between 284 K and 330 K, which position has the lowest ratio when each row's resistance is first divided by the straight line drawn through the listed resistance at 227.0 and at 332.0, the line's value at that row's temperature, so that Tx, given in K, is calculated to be 297.0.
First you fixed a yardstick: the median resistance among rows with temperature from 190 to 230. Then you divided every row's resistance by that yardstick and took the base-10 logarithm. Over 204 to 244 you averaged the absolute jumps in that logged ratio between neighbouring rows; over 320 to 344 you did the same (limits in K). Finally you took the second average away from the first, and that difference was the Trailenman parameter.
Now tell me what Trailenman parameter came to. -0.023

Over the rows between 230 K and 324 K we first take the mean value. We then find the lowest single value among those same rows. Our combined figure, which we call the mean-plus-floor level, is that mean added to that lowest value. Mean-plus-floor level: 16.4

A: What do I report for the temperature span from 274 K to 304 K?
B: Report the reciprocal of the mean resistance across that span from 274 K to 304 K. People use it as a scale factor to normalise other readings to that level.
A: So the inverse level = 0.123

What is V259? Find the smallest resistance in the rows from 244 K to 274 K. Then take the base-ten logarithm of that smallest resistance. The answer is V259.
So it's 0.91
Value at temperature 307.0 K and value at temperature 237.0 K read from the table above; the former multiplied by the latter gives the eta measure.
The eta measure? 79.2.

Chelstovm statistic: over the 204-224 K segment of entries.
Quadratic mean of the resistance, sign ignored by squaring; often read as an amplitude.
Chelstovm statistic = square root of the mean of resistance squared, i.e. 8.8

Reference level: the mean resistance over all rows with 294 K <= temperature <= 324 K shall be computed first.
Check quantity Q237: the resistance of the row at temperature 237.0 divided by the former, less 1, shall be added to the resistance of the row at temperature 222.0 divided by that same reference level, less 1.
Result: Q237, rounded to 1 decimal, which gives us 0.4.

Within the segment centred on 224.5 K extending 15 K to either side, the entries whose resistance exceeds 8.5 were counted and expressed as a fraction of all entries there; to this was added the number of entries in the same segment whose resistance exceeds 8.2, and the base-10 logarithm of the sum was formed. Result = 0.85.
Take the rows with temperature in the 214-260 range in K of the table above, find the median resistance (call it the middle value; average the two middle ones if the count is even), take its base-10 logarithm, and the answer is 0.98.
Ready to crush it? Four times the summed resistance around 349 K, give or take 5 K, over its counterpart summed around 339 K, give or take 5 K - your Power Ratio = 4.00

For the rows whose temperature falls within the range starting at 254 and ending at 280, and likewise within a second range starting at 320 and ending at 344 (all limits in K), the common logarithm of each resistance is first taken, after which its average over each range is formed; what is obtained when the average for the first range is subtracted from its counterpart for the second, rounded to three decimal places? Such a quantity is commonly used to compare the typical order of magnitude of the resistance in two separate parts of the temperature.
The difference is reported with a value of -0.091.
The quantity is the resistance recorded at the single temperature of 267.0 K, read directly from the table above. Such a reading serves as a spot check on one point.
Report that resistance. 8.18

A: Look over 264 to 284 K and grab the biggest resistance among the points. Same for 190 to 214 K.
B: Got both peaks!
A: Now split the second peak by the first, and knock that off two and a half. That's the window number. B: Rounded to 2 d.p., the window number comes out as 1.43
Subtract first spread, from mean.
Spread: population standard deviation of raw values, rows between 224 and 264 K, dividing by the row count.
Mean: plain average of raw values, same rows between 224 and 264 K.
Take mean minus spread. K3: 9.0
